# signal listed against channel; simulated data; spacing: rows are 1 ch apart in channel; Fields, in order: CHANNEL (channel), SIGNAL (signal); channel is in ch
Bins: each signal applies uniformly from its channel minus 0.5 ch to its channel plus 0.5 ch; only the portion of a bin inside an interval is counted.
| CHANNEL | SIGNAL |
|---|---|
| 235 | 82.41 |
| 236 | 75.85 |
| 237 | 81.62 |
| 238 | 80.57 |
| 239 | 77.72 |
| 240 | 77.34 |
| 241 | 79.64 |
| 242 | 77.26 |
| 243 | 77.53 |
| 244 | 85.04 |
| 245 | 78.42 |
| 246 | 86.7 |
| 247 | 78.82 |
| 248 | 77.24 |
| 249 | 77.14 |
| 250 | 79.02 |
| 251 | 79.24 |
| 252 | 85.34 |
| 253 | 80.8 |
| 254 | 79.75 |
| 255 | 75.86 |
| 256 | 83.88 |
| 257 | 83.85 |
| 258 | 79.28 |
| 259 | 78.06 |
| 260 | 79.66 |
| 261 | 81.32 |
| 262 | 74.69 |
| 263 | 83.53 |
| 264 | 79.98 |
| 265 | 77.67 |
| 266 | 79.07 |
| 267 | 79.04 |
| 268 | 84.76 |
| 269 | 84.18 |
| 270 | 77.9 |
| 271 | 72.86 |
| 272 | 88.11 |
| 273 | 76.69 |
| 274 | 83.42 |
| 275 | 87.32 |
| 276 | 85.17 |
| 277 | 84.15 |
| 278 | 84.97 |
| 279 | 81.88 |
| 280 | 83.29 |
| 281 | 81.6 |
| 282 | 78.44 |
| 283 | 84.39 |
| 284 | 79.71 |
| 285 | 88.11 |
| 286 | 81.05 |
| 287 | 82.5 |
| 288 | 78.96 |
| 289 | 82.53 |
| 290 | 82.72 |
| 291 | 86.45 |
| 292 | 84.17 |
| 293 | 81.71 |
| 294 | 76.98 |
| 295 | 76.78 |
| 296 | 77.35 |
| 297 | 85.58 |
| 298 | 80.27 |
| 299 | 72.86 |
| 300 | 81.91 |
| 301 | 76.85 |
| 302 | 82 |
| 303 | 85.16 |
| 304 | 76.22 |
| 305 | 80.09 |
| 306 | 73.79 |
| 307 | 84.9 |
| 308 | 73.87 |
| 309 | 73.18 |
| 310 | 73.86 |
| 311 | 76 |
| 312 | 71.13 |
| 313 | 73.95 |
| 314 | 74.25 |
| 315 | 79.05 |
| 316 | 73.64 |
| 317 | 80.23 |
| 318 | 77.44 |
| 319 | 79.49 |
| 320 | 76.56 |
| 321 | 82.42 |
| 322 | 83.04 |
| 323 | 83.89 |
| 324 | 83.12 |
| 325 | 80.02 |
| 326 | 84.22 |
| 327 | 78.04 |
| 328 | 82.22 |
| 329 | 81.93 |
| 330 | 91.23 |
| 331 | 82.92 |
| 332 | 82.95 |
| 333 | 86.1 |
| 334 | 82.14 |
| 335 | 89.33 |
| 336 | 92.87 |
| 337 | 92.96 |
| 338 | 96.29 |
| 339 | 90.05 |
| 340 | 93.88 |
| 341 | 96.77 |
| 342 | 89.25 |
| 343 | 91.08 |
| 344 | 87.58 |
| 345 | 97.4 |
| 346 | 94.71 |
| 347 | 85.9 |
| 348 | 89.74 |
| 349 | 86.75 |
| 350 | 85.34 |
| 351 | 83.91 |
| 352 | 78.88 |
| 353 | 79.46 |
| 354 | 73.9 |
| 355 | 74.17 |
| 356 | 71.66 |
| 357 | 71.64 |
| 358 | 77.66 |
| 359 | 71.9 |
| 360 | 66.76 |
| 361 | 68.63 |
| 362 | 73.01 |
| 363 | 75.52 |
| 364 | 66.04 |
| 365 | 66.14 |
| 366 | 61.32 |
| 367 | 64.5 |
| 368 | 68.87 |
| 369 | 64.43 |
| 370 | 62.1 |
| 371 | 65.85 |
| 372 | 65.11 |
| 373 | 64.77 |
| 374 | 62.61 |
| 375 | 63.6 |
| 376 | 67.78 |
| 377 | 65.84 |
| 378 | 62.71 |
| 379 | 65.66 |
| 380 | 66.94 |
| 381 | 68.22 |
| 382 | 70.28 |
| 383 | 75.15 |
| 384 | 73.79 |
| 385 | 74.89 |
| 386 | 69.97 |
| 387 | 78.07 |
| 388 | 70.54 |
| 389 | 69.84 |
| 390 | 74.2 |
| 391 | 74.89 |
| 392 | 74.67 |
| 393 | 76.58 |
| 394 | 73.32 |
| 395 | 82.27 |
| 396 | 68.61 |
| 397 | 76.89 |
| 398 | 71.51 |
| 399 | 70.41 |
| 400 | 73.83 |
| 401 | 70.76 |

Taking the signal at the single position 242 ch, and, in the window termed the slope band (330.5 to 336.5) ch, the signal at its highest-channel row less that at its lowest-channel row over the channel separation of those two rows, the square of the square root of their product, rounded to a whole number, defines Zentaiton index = 154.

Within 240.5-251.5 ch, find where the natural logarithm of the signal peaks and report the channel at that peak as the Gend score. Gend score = 246 ch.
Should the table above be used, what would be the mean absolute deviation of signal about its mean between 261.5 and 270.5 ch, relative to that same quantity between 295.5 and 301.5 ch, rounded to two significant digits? 0.79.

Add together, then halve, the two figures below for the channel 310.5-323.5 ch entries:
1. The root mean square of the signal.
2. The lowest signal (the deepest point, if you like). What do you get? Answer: 75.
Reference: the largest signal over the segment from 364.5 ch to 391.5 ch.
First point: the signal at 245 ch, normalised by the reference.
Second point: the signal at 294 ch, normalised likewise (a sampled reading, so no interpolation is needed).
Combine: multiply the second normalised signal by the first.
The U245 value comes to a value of 0.99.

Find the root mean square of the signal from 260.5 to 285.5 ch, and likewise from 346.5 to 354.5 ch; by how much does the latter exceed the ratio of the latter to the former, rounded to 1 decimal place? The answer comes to 82.1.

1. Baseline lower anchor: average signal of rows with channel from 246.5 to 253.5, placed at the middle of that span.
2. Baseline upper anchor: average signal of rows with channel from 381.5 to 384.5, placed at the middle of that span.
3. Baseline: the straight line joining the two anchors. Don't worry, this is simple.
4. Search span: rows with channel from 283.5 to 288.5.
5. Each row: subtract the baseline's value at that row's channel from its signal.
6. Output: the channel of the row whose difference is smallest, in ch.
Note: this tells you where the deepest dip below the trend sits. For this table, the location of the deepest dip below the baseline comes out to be 288 ch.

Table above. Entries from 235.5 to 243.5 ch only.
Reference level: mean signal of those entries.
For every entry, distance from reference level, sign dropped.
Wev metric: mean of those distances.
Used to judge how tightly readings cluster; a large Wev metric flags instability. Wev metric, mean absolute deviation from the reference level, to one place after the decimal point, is 1.6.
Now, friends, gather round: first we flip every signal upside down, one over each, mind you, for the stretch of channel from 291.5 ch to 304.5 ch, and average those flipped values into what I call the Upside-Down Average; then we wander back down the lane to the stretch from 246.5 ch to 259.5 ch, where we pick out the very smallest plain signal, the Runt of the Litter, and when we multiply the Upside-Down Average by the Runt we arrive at 0.95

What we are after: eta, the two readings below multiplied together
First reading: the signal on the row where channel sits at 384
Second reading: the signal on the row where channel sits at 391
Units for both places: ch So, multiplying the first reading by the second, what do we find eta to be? 5526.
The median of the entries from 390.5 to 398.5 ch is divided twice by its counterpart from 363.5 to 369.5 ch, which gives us 0.0176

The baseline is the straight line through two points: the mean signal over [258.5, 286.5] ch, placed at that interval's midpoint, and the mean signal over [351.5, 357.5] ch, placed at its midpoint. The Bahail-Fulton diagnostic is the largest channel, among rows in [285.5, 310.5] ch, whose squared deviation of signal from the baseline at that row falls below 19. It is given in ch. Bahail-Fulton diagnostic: 305 ch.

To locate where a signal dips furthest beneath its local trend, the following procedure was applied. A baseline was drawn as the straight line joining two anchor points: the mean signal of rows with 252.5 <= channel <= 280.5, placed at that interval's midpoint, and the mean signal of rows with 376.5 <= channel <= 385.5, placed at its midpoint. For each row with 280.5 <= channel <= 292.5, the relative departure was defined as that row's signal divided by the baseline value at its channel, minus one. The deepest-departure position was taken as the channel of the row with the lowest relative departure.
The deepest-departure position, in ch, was 282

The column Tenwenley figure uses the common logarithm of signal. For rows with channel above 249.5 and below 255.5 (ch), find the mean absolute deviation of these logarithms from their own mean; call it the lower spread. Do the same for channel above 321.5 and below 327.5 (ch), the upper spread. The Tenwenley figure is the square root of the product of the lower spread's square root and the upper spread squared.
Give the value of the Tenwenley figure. 0.0035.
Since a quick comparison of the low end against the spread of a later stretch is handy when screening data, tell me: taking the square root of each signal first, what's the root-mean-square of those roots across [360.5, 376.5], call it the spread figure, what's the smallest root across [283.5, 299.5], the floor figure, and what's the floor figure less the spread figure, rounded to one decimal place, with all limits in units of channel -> 0.4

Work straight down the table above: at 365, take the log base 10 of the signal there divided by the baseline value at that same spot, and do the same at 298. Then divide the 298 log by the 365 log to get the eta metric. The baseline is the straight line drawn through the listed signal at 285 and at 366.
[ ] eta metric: -0.61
